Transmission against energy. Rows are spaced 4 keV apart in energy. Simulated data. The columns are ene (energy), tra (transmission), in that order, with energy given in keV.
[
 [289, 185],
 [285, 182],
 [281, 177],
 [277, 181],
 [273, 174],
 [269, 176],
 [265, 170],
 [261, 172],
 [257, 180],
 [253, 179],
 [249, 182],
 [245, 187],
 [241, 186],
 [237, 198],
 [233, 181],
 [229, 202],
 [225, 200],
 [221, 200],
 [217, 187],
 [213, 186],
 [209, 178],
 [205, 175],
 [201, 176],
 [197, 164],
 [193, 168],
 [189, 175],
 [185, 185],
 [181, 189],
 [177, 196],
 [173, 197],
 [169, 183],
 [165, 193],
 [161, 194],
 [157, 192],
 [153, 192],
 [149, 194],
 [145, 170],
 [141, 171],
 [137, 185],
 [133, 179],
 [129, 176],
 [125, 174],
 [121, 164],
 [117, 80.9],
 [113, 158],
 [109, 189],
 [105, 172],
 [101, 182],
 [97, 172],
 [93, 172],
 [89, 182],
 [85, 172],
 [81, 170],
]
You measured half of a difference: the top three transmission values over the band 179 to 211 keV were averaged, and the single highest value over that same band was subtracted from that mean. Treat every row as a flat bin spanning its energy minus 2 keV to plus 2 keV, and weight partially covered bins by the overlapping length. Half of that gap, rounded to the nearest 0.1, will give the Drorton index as -2.5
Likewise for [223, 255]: -1.0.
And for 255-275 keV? -1.7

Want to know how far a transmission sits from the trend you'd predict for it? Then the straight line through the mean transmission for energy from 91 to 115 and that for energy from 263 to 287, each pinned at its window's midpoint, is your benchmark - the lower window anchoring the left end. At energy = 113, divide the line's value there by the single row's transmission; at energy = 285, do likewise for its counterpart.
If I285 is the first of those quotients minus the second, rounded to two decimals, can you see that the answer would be 0.13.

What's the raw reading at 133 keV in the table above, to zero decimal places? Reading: 179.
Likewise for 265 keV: 170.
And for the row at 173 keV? 197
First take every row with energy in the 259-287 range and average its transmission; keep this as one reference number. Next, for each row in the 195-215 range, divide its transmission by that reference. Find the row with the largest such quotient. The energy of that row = 213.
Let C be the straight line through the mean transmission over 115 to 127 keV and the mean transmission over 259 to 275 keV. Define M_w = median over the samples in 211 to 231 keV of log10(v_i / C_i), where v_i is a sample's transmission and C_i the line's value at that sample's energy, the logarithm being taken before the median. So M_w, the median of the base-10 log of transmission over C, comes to 0.088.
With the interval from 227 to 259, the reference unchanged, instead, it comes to 0.043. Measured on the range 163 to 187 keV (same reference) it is 0.100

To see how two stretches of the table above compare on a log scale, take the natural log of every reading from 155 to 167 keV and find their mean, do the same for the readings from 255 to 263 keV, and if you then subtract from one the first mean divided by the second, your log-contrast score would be -0.018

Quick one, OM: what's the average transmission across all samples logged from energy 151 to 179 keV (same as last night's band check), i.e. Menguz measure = 192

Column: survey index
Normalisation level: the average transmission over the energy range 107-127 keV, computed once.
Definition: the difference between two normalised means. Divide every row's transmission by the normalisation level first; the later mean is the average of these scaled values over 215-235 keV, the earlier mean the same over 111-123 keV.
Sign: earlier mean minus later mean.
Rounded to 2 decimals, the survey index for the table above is -0.39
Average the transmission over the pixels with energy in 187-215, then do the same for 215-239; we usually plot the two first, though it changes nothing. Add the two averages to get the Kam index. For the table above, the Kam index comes 369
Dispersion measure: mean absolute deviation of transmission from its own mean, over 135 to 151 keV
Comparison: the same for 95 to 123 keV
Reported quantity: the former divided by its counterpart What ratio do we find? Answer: 0.4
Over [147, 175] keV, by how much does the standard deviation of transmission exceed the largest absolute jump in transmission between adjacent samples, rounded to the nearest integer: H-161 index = -10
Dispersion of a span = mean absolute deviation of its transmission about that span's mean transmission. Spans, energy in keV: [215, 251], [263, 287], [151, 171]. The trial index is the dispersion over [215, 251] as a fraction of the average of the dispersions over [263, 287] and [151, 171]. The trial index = 2.4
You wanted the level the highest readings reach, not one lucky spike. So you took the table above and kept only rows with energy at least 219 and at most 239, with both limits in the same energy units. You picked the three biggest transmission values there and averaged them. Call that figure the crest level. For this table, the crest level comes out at 201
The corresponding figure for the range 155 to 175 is 195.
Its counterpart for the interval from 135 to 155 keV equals 190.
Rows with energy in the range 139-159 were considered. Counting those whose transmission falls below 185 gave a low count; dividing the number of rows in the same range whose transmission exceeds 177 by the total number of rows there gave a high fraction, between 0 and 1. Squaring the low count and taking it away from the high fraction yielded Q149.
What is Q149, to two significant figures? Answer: -3.4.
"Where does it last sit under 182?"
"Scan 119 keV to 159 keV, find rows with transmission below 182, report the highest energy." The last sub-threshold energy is 145 keV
